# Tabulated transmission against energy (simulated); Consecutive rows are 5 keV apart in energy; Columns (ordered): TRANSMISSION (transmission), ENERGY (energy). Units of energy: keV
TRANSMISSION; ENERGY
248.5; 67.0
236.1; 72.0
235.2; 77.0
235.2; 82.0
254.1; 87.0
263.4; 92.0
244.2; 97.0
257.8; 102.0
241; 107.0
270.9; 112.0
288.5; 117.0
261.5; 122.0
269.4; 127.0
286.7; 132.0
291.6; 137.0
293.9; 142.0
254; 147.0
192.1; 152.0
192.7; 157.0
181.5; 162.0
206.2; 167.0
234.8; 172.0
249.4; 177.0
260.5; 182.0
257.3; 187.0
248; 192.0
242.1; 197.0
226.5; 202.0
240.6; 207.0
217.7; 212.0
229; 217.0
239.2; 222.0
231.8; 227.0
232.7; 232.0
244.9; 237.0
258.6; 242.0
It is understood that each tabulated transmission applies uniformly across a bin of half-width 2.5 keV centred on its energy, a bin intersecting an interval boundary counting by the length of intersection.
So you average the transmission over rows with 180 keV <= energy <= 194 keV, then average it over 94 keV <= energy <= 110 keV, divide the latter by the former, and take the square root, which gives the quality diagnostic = 0.99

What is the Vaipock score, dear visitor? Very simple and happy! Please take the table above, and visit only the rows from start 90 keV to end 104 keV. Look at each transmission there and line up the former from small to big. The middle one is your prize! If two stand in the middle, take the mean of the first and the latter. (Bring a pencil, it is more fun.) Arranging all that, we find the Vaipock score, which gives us 258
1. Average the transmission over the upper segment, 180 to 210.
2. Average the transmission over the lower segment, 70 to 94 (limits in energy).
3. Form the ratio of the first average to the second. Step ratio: 1.00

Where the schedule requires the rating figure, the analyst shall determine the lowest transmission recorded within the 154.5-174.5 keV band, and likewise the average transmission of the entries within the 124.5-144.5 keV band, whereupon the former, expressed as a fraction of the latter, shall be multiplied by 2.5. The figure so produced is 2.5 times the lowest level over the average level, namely 1.59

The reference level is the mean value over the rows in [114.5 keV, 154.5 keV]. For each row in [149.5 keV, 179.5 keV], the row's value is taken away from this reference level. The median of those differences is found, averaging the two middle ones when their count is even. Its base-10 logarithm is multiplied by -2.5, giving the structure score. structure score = -4.58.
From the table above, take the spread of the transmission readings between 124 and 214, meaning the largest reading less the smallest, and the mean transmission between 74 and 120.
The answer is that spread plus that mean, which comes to 367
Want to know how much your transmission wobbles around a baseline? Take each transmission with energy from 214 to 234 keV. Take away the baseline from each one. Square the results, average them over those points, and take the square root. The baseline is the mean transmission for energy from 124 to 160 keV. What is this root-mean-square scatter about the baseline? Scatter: 21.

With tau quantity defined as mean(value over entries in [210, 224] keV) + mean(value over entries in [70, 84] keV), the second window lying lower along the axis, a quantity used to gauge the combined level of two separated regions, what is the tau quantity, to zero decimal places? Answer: 464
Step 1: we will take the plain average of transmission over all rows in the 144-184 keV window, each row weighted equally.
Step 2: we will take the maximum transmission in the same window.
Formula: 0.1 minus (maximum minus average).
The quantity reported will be -39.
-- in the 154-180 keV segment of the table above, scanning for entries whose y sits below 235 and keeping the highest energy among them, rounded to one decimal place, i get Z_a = 172.0 keV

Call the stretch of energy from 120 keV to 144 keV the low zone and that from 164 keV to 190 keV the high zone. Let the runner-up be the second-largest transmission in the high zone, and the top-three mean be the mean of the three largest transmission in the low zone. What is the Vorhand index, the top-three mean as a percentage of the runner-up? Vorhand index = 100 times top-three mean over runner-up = 113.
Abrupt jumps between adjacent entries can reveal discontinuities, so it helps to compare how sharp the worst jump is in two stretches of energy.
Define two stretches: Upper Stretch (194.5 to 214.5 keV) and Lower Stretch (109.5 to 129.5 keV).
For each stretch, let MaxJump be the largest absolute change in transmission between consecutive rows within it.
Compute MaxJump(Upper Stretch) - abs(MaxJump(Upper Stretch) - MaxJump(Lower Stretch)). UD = 19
